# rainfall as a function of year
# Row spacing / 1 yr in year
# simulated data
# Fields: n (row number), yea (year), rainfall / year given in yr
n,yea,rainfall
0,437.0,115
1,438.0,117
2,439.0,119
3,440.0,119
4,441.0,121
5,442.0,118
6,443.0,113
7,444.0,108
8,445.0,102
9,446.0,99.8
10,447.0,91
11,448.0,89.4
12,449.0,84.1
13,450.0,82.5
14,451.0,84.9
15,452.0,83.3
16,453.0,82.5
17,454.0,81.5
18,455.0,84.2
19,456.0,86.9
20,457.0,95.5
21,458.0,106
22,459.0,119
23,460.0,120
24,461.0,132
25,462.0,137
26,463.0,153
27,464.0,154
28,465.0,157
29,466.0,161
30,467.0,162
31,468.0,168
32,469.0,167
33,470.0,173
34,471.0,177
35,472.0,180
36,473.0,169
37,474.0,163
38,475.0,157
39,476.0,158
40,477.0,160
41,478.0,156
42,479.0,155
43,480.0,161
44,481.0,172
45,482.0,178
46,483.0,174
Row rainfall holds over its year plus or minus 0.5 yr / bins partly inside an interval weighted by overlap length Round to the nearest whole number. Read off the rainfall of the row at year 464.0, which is 154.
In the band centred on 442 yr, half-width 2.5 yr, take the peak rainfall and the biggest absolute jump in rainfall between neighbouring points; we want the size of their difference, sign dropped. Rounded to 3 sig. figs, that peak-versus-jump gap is 116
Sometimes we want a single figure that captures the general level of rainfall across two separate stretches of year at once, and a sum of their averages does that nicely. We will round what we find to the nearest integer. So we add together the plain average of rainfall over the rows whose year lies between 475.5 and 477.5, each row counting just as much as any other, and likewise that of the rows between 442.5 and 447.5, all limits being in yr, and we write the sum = 262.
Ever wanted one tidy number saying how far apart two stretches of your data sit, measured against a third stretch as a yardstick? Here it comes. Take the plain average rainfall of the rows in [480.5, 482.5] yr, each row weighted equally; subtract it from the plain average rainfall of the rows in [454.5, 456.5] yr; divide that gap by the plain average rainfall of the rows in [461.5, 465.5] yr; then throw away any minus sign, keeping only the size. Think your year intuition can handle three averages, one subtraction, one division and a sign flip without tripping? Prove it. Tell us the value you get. 0.60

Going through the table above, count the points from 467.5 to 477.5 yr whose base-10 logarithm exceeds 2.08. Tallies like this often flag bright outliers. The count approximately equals 10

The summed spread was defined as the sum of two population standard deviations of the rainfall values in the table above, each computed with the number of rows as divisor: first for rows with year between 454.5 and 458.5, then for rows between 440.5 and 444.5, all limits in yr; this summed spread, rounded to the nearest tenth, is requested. 13.5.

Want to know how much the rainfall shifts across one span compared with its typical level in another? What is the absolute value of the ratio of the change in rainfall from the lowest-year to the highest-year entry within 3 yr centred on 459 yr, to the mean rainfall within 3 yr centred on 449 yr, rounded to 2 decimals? 0.16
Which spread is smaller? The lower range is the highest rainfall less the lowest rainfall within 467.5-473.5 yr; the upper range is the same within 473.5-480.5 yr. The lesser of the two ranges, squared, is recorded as 64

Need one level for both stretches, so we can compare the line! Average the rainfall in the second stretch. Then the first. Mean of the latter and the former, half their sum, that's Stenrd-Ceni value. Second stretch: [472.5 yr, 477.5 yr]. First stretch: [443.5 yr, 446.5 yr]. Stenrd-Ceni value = 132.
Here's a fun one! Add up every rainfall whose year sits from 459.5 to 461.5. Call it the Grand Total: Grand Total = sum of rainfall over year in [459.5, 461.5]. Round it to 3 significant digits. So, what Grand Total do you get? 252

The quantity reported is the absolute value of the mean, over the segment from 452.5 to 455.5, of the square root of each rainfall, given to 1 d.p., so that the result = 9.1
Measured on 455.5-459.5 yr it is 10.1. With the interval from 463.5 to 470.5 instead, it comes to 12.8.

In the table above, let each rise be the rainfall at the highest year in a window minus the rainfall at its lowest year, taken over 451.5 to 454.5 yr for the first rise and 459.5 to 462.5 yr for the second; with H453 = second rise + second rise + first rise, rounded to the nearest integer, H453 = 32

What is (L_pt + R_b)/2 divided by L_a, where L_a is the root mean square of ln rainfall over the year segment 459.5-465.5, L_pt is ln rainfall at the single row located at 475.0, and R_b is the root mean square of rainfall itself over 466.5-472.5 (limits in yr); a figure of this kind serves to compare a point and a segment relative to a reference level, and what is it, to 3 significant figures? 17.8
